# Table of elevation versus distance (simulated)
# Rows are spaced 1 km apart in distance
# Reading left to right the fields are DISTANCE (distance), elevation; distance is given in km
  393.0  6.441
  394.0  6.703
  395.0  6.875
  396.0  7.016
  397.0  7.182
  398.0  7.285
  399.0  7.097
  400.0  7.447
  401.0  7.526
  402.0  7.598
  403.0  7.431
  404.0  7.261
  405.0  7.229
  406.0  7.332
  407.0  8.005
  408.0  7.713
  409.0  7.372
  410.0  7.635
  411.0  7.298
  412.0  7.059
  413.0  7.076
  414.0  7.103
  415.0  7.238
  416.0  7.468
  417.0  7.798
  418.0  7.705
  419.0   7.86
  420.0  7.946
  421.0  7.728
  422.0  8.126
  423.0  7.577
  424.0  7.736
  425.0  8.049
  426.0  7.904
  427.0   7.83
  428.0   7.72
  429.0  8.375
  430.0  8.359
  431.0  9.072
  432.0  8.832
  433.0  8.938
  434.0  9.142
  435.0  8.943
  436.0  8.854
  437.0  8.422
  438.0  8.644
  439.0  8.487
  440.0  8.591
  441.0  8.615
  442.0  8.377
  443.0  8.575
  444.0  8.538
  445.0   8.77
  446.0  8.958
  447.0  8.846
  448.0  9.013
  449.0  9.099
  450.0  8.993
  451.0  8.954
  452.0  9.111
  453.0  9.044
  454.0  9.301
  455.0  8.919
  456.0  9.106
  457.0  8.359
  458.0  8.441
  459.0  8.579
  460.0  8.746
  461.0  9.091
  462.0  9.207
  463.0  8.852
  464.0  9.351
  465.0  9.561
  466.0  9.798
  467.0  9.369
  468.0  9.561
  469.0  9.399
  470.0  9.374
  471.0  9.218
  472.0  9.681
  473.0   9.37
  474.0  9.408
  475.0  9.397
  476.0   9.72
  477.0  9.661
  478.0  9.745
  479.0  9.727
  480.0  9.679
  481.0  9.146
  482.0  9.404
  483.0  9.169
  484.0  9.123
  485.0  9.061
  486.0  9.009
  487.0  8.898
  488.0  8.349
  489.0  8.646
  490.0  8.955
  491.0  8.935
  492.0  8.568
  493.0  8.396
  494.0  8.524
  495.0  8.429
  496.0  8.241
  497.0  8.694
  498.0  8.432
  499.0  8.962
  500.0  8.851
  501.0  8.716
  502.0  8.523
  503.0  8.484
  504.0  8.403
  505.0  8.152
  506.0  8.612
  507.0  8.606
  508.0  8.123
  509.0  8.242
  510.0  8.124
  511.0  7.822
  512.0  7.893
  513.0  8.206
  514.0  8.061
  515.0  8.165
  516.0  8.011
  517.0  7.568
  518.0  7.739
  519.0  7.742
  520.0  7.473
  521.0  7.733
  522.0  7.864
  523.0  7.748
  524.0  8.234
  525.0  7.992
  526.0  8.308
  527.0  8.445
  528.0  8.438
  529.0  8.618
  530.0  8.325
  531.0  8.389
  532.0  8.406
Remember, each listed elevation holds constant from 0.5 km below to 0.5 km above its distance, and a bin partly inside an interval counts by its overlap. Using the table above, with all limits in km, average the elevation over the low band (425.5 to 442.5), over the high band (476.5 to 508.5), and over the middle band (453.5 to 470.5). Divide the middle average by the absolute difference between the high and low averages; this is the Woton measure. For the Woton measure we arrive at 32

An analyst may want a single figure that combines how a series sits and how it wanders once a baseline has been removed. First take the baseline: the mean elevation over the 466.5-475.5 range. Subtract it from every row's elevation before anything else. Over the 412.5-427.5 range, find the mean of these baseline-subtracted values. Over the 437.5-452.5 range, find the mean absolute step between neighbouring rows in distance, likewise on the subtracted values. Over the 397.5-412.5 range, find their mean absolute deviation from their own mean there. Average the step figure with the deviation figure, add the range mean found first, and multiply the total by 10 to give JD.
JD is -16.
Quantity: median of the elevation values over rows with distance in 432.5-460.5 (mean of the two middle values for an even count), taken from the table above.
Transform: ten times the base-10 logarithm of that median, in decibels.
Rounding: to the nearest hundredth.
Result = 9.47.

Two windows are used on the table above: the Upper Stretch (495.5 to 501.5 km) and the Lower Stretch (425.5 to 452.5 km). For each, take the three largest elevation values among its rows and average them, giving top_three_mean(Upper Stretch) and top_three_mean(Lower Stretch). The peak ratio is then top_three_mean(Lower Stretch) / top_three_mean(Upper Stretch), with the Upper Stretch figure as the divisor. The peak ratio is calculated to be 1.03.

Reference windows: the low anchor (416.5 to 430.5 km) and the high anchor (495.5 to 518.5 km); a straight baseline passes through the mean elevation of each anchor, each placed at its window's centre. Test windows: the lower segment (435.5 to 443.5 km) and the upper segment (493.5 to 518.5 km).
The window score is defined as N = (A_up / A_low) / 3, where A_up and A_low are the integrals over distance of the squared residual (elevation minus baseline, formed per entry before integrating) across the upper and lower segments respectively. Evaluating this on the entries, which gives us 0.4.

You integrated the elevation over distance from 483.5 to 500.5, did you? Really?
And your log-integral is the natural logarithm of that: 5.00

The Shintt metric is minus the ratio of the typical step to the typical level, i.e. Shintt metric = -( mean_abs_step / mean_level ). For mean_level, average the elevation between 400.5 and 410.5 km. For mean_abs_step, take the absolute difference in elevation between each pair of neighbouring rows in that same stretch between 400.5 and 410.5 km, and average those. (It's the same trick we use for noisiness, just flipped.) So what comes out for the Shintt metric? -0.031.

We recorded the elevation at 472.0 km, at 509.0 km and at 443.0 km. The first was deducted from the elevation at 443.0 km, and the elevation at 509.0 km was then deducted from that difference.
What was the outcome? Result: -9.3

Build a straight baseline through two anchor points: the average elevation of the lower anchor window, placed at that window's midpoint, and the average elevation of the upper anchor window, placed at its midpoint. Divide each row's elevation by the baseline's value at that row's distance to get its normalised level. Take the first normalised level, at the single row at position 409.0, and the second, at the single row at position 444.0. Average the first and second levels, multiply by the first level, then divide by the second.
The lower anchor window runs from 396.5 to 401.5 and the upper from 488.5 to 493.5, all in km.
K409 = 0.95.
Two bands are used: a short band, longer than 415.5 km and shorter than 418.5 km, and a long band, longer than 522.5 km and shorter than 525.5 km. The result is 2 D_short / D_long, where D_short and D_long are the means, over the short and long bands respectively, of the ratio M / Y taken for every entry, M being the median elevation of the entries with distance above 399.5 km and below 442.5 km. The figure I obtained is 2.1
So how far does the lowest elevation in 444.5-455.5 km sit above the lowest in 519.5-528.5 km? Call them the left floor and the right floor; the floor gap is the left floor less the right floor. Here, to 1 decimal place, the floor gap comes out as 1.3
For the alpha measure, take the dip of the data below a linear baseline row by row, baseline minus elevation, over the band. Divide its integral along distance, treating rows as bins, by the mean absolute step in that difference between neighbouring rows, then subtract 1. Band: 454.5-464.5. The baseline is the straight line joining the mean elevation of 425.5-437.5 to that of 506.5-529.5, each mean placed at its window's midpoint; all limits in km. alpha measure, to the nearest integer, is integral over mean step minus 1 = -18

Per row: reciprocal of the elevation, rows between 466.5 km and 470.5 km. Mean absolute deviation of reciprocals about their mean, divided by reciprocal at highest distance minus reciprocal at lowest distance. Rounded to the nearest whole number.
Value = -13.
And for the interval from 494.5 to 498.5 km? -40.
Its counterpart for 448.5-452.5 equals -6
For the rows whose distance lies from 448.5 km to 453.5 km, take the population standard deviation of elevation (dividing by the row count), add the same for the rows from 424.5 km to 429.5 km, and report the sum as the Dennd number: 0.29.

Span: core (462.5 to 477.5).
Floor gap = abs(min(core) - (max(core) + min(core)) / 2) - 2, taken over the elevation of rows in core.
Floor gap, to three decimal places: -1.527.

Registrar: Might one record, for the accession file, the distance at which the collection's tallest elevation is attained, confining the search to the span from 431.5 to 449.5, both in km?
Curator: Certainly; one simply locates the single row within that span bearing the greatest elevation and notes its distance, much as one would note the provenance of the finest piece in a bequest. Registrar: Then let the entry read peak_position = 434.0 km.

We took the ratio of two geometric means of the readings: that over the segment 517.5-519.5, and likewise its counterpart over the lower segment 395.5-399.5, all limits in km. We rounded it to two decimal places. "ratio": 1.08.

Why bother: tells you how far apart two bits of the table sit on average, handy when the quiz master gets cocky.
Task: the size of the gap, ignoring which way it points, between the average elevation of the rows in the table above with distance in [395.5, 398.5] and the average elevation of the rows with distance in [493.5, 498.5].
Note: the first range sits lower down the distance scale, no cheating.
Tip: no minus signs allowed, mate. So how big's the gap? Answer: 1.30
